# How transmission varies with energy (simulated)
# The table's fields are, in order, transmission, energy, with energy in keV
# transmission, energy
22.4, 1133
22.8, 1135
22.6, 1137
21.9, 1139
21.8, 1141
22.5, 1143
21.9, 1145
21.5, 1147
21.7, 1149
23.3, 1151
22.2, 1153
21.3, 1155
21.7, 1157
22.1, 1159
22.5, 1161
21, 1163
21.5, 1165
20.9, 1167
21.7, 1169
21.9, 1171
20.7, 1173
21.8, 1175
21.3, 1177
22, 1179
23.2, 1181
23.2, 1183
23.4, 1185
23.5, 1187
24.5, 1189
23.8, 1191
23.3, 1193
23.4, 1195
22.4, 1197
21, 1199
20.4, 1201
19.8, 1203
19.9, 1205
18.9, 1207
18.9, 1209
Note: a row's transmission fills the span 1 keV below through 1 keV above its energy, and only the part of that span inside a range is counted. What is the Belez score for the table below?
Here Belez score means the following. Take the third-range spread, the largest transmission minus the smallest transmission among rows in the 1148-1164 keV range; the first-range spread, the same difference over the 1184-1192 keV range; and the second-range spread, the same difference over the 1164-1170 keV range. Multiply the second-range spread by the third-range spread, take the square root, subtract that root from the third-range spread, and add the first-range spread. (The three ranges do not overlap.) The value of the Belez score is 2.04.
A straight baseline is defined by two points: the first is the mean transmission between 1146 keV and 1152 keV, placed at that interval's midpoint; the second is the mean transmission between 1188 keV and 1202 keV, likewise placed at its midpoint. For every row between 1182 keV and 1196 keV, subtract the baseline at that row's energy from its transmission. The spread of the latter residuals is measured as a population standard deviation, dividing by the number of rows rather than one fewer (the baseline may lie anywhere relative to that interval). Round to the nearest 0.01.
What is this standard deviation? 0.41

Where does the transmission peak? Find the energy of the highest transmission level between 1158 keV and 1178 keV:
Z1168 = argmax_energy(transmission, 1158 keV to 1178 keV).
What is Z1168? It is 1161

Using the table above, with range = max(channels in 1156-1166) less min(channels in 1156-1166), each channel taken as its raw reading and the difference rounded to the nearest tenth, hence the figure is 1.5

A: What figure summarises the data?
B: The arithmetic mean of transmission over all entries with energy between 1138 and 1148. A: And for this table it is 21.9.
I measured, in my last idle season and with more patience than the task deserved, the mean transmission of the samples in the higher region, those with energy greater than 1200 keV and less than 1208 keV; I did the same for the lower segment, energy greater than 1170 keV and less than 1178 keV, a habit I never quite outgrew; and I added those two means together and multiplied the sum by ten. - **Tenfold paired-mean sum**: 412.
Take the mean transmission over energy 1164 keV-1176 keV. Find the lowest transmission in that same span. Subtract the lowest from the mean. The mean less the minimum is 0.7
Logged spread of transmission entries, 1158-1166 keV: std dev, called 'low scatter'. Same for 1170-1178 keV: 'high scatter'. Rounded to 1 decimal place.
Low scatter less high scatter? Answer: 0.1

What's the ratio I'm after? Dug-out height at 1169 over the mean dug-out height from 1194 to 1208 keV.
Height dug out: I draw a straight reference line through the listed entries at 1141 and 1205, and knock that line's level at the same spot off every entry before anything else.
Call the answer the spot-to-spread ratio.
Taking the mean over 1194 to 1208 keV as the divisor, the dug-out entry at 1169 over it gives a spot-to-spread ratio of 0.90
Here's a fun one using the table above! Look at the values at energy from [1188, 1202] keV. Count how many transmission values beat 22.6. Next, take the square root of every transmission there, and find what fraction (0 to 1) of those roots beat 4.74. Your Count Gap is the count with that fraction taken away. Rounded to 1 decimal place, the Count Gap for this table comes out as 3.4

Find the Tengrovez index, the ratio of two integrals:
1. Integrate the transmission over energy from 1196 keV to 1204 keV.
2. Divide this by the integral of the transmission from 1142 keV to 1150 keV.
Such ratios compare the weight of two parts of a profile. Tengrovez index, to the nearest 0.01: 0.95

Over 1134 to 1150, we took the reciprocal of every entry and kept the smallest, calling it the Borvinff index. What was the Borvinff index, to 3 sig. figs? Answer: 0.0439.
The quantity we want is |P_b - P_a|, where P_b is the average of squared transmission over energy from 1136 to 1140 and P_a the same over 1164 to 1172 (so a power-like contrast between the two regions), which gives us 33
